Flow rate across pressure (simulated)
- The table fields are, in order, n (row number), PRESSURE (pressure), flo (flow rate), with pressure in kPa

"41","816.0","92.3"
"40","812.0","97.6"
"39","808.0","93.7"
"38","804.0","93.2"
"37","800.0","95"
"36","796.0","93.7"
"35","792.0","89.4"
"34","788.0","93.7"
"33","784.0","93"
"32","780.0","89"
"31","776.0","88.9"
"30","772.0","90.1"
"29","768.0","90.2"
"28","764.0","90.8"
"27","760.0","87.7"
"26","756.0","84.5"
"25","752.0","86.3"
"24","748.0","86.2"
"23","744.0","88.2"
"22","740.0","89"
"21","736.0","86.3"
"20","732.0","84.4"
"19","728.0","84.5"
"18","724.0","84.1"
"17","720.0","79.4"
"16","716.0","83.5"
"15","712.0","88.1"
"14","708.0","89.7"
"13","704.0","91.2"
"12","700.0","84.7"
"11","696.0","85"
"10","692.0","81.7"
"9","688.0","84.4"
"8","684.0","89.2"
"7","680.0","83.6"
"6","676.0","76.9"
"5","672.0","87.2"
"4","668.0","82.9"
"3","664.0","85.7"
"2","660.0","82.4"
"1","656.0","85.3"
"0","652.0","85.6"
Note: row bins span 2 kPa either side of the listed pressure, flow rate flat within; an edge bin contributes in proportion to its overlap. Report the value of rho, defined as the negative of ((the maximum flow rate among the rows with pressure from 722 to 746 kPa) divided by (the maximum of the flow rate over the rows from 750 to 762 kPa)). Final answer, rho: -1.01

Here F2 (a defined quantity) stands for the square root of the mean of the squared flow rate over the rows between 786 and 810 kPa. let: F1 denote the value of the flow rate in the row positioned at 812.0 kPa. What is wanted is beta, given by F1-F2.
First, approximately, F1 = 97.6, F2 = 93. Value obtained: 4.5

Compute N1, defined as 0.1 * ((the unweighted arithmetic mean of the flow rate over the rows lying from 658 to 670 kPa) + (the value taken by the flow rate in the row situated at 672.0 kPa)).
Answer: 17.1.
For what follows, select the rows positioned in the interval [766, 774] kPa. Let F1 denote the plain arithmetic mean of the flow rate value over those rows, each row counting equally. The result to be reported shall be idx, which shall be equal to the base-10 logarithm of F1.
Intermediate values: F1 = 90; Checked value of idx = 1.95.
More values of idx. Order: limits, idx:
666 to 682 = 1.92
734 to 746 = 1.94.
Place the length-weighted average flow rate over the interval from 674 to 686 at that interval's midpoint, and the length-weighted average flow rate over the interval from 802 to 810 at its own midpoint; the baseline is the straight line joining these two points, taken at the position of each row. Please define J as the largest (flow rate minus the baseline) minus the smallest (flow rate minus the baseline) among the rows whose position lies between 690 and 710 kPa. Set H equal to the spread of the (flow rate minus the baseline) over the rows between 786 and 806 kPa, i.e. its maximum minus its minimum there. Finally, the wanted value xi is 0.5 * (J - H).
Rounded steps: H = 5.0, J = 8.5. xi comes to 1.8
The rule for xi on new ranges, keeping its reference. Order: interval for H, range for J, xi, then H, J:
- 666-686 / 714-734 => -3.6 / 11.7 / 4.5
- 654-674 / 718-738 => 0.8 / 4.0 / 5.6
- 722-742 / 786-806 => 0.5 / 4.0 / 5.0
